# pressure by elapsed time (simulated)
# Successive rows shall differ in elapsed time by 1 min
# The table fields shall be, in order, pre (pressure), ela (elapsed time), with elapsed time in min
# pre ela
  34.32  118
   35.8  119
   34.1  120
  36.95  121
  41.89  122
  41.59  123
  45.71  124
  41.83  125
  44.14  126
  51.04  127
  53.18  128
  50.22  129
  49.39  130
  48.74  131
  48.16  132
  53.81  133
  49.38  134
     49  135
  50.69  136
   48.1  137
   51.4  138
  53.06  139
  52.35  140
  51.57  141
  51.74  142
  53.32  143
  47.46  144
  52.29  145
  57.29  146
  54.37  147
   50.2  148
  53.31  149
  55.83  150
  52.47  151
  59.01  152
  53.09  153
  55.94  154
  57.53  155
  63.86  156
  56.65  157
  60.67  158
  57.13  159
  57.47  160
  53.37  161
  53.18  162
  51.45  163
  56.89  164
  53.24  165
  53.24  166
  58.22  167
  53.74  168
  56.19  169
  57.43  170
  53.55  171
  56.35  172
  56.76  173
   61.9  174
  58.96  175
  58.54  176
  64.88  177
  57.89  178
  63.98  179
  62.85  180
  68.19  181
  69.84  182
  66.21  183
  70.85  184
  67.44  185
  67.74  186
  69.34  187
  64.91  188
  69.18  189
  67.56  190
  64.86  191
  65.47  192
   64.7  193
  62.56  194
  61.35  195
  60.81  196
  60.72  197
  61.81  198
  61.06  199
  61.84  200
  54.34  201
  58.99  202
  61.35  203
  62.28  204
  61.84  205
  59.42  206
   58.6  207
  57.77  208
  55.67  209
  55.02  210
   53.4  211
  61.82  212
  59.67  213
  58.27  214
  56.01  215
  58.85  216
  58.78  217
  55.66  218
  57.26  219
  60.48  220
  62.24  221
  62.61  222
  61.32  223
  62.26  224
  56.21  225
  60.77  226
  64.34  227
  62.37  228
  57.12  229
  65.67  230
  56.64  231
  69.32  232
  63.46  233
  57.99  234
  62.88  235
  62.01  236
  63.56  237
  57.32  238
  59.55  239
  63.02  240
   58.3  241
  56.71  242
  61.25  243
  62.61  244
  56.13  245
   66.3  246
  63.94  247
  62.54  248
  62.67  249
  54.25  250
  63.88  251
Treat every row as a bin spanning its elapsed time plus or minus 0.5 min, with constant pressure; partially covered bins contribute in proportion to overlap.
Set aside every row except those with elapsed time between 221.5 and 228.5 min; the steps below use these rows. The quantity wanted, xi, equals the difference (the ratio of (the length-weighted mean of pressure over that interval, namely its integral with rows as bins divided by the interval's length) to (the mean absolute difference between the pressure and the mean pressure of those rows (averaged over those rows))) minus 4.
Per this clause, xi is 32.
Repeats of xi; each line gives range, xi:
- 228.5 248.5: 16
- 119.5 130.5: 5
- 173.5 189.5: 15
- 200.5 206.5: 24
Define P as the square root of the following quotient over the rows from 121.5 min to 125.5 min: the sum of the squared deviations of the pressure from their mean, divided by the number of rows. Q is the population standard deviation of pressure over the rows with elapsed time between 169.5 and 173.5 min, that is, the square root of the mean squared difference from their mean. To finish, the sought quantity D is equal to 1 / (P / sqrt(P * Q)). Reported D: 0.9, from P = 1.7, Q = 1.48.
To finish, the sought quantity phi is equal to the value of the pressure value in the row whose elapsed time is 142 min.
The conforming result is 51.74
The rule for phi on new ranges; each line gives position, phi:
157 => 56.65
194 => 62.56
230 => 65.67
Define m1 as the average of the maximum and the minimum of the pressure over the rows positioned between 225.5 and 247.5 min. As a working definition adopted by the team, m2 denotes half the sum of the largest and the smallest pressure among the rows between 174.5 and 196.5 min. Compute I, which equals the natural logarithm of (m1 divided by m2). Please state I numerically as -0.03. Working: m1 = 63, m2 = 64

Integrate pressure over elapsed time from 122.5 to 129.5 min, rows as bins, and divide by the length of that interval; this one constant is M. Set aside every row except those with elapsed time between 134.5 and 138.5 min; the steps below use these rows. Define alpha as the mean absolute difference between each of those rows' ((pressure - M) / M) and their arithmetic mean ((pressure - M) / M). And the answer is 0.027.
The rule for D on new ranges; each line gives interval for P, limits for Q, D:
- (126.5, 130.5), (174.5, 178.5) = 1.4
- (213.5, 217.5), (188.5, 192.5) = 1.2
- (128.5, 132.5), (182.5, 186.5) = 1.5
